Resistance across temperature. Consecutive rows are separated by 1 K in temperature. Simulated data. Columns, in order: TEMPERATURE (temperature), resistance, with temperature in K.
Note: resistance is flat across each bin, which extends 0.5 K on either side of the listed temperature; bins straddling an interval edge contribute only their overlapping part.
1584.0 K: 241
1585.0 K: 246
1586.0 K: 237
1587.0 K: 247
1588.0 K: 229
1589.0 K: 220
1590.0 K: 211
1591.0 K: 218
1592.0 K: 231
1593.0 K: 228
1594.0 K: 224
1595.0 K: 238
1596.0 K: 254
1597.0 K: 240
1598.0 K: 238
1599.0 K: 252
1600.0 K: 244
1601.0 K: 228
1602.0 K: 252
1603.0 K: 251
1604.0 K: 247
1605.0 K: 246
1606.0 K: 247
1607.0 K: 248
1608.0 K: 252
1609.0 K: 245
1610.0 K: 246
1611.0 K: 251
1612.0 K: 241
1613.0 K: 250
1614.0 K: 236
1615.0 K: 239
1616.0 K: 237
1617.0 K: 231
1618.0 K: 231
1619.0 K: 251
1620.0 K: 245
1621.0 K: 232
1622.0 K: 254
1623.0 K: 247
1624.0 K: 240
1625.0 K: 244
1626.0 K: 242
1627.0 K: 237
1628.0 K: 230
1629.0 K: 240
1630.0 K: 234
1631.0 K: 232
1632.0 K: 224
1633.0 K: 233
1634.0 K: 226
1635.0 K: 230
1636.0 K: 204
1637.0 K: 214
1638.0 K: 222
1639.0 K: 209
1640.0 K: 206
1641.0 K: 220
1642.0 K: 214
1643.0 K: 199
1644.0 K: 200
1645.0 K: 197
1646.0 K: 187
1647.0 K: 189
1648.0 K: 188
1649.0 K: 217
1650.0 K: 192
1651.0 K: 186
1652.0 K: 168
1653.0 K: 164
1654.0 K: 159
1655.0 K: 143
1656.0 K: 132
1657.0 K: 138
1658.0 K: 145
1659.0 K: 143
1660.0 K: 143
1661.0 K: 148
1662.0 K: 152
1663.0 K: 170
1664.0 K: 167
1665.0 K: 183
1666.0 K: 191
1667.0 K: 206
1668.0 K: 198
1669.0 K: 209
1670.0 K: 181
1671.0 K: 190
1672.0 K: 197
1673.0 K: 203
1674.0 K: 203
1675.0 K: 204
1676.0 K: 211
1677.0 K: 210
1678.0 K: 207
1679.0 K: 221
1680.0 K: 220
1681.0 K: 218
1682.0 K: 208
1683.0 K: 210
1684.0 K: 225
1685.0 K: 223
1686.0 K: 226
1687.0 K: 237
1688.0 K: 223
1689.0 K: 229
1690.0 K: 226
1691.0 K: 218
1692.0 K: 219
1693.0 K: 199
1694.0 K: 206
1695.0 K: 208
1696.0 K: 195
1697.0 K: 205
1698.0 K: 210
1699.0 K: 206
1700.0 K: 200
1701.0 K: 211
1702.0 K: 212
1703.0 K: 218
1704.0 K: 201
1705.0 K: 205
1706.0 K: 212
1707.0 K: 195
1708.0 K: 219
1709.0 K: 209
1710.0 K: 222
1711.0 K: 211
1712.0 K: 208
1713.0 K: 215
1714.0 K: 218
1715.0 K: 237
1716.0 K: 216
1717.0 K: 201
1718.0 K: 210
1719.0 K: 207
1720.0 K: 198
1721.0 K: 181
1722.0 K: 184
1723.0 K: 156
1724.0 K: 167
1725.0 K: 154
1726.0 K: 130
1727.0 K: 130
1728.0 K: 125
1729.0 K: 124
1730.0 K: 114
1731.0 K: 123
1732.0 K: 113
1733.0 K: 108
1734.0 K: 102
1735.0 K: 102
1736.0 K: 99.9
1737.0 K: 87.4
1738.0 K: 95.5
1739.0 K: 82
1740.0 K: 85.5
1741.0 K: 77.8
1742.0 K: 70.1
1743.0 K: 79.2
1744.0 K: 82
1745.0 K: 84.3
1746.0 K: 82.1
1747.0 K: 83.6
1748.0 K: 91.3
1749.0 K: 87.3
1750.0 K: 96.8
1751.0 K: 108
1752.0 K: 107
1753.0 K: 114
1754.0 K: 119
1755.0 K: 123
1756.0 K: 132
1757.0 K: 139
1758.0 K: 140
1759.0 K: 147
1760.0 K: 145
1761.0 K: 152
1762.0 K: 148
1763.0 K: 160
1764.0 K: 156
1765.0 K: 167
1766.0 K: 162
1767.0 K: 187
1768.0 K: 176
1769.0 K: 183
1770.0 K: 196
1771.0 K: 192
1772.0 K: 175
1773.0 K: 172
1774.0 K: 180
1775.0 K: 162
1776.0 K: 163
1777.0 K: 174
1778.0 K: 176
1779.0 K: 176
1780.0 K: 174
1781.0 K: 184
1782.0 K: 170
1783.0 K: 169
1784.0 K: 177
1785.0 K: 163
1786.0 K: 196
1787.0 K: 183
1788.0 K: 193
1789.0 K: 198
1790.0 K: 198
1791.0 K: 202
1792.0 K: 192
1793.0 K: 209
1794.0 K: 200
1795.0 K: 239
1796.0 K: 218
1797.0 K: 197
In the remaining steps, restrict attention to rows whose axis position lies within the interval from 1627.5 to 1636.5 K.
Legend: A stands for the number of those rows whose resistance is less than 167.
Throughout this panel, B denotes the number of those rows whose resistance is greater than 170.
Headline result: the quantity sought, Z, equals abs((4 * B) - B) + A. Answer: 27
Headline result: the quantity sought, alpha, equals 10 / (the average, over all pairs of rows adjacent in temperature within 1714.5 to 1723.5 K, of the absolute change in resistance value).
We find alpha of 0.8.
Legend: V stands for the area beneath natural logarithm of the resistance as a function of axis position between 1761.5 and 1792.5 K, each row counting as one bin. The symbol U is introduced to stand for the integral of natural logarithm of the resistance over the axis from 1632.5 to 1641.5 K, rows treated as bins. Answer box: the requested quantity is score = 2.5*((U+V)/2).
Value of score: 261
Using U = 48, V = 160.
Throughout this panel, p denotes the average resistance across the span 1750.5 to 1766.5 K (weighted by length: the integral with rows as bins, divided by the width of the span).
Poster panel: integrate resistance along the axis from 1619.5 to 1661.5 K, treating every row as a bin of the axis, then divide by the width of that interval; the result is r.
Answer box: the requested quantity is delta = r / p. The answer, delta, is 1.46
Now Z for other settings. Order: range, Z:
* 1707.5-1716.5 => 27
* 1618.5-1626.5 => 24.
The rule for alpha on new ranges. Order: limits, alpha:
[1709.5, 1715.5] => 1.2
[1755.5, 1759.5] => 2.0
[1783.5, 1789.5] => 0.7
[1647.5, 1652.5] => 0.5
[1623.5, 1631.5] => 1.9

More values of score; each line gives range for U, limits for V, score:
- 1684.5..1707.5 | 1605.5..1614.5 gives 216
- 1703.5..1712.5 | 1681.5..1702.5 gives 201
